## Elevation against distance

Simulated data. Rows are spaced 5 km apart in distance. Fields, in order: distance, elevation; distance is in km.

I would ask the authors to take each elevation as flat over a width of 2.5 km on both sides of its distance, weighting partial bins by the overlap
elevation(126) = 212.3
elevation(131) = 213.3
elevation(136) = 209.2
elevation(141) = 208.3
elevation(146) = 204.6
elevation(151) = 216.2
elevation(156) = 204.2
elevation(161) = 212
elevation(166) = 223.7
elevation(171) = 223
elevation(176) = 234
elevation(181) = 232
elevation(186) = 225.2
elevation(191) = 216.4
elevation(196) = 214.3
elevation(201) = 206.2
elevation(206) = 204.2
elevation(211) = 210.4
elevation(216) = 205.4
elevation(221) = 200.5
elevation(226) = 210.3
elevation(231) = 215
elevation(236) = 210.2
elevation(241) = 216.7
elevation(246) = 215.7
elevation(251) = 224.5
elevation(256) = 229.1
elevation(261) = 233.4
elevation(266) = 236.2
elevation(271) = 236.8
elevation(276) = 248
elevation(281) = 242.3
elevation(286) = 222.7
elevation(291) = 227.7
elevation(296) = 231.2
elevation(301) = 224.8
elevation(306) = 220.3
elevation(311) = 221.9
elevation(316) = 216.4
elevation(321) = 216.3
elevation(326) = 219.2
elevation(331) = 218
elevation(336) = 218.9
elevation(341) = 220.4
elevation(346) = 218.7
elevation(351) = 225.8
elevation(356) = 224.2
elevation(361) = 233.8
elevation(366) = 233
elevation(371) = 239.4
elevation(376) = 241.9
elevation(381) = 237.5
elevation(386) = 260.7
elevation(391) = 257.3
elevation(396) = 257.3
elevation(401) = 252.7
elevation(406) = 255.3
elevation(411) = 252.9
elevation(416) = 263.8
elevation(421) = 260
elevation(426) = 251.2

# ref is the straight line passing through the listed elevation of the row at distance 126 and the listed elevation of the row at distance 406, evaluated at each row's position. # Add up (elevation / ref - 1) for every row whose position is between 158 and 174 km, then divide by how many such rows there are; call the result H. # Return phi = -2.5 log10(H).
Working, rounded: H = 0.0051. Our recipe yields 5.73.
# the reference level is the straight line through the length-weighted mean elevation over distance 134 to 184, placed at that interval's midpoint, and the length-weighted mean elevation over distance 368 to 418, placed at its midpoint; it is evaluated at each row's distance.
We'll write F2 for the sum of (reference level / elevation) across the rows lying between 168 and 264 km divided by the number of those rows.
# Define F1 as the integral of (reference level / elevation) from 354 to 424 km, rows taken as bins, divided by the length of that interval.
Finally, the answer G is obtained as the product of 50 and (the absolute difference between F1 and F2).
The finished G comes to 1.3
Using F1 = 1.01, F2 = 1.040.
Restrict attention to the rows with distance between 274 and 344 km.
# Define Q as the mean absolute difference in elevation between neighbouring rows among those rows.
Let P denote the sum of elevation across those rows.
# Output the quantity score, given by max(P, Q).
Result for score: 3148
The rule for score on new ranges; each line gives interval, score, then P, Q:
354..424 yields 3470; 3470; 5.7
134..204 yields 3029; 3029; 6.7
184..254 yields 2975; 2975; 5.6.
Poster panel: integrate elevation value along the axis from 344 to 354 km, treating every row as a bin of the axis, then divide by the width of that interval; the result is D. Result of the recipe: 223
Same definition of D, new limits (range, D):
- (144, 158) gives 209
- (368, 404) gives 249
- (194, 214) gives 209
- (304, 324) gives 219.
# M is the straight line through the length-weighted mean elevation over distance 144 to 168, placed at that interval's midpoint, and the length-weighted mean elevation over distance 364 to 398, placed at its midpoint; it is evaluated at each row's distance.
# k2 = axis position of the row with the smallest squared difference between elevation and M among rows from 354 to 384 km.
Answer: 376 km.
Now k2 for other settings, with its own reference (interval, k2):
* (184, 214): 191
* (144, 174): 161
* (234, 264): 256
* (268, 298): 296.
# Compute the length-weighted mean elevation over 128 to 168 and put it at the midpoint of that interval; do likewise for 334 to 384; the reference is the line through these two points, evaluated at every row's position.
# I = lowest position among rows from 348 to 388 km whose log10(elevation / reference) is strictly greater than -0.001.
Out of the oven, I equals 361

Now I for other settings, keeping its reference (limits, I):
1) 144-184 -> 151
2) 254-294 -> 256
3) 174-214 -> 176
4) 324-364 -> 361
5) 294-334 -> 296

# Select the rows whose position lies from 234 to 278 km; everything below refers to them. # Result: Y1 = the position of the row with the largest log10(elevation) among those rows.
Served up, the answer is 276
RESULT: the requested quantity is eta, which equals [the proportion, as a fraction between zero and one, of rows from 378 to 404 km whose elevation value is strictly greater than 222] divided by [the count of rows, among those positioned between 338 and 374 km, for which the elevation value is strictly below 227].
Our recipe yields 0.25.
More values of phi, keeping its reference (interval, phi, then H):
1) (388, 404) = 5.25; 0.0079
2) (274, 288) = 5.43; 0.0067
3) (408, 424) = 5.24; 0.0080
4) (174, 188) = 3.40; 0.0438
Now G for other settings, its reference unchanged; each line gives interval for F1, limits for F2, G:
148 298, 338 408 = 0.6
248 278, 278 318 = 3.0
